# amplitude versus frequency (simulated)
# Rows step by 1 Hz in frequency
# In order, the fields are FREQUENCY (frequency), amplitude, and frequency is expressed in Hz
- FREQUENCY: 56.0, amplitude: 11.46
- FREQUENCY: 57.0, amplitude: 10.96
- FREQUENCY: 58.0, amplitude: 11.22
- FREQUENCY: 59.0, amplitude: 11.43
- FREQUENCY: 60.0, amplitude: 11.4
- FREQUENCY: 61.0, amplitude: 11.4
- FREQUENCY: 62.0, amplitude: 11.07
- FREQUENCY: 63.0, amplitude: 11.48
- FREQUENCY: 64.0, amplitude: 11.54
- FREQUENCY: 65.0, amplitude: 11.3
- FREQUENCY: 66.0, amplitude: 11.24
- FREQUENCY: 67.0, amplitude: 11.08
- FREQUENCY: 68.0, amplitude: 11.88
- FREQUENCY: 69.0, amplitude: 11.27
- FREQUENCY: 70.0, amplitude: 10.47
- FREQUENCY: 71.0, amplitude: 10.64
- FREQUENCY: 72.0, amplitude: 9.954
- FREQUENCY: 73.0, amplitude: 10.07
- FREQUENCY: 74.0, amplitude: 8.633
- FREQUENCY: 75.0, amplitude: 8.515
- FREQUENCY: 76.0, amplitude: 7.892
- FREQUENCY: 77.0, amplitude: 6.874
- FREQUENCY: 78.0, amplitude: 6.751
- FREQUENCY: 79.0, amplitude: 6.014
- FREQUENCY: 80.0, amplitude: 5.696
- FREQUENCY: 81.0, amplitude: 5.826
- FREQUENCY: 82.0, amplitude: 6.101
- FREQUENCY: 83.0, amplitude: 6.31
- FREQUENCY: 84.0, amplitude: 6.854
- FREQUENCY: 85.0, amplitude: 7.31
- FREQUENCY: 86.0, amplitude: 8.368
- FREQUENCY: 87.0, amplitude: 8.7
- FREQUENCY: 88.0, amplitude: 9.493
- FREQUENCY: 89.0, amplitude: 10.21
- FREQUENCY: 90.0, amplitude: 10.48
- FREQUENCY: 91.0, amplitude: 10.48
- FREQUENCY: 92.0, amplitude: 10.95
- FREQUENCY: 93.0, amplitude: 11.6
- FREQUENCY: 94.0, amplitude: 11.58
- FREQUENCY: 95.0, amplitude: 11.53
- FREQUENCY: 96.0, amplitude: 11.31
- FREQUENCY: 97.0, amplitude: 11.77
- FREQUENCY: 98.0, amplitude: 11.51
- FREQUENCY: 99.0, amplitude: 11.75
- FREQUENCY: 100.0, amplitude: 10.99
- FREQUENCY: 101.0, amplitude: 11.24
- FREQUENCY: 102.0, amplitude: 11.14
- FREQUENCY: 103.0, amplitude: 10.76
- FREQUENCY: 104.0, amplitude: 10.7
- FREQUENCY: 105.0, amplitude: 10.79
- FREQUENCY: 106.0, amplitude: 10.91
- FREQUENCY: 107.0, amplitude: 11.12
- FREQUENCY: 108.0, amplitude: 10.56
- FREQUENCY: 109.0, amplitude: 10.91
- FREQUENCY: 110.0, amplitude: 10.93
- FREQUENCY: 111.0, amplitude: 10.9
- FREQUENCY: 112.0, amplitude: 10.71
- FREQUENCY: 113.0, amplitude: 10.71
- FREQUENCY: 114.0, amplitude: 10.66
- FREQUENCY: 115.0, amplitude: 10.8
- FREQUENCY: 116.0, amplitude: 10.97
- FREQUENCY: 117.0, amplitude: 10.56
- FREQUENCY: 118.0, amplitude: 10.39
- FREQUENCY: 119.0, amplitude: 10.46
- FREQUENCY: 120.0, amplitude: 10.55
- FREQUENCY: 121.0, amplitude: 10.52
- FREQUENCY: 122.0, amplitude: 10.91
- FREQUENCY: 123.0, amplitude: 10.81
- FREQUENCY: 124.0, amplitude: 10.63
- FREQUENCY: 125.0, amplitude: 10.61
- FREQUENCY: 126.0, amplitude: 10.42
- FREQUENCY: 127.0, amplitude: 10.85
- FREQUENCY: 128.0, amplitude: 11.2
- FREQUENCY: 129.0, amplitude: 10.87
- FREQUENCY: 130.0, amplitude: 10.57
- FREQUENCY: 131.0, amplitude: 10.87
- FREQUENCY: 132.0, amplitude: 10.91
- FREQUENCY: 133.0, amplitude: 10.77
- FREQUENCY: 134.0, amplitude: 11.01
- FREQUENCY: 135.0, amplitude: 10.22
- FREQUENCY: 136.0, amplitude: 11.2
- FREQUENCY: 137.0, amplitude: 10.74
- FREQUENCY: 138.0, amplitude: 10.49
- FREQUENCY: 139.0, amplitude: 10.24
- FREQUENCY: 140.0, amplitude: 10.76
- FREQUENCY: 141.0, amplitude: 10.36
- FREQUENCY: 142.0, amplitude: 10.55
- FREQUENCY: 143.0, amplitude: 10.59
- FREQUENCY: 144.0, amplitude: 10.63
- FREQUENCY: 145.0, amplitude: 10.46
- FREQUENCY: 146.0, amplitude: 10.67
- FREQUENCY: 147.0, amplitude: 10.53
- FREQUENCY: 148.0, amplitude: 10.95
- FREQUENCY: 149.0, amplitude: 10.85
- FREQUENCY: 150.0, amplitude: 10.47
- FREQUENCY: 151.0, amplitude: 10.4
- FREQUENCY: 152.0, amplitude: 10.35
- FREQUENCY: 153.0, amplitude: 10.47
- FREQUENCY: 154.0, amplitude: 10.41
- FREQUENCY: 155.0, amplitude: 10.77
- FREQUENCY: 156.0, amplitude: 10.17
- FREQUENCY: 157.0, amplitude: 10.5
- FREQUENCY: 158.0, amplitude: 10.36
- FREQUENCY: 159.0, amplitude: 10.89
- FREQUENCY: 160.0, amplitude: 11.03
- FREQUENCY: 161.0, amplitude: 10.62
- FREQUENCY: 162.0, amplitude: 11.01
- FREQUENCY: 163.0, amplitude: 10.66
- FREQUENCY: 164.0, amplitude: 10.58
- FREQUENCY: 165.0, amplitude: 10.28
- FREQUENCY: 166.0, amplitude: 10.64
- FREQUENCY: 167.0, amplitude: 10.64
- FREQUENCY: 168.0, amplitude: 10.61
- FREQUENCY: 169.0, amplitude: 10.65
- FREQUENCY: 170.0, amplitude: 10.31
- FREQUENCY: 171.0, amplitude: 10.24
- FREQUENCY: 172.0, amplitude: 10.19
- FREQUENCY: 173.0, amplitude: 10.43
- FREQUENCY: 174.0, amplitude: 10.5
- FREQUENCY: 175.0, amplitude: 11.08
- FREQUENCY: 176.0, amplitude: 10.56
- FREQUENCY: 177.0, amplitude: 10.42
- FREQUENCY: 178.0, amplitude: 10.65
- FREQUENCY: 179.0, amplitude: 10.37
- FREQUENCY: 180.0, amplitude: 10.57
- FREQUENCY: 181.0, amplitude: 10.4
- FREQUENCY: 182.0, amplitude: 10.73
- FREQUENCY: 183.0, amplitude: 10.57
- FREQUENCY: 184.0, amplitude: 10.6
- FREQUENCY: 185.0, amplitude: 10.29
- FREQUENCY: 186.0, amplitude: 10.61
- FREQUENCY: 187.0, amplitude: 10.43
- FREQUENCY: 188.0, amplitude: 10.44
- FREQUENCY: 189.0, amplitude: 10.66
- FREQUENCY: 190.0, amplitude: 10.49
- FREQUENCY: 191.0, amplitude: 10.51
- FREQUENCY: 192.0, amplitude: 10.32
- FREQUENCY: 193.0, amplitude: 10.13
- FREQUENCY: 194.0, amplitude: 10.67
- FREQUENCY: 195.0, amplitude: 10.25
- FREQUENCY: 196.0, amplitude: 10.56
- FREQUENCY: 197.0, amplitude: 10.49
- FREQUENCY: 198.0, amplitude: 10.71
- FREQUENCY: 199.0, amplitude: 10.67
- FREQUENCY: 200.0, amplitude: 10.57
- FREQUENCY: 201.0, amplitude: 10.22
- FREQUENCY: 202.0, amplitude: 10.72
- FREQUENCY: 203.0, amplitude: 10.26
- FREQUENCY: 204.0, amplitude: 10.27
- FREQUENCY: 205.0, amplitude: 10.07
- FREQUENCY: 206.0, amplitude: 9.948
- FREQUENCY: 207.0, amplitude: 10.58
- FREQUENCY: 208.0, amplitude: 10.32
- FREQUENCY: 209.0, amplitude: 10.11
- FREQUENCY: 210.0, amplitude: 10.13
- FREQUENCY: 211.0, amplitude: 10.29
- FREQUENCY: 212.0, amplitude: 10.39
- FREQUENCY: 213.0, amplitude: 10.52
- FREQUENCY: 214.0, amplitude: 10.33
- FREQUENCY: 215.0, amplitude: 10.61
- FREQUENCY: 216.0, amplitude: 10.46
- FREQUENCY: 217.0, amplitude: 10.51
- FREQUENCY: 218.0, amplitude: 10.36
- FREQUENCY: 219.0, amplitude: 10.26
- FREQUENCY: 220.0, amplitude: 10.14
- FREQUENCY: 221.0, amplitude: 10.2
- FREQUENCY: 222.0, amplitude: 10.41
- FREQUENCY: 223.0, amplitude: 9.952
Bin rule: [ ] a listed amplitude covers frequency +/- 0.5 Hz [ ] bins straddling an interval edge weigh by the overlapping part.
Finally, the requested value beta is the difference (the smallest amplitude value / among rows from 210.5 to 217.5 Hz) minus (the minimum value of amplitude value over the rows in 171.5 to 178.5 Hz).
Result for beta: 0.1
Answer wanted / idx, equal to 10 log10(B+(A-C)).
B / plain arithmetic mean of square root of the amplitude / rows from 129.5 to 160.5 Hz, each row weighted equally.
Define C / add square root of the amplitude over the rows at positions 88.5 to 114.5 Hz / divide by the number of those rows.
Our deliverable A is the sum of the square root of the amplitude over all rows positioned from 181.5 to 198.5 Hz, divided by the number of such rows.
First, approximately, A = 3.240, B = 3.26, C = 3.32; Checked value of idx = 5.03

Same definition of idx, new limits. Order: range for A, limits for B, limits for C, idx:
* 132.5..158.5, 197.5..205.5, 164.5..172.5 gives 5.12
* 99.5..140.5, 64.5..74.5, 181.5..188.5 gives 5.18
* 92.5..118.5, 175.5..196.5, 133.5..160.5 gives 5.19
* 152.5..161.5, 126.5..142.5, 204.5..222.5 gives 5.21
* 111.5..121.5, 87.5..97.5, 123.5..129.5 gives 5.17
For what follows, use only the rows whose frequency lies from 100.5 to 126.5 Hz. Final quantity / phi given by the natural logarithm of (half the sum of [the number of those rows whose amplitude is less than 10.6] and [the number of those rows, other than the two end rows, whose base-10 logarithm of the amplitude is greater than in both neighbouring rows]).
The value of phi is 1.79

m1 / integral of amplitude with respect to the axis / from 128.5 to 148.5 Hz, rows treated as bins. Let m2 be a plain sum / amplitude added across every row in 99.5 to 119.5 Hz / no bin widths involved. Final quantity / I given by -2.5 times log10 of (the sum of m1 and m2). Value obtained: -6.58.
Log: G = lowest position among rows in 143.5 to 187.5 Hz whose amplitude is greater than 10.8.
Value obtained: 148.0 Hz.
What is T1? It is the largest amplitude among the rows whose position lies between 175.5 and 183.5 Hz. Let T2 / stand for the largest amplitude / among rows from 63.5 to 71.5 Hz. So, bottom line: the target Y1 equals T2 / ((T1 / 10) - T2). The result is -1.10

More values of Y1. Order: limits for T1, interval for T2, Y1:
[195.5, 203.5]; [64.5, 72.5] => -1.10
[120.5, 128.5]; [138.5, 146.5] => -1.12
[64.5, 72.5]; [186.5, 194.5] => -1.13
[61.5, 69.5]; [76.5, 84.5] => -1.21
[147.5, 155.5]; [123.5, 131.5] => -1.11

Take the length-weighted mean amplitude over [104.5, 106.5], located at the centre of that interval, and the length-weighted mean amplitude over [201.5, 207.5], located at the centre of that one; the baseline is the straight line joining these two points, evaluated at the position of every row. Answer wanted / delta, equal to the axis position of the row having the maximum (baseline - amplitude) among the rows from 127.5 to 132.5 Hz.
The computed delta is 130.0 Hz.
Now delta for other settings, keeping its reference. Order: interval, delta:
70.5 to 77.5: 77.0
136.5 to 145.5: 139.0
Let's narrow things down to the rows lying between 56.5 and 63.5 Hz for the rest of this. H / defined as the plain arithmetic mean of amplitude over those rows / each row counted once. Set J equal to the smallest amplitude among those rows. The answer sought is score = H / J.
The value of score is 1.03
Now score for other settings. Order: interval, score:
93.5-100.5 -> 1.05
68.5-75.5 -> 1.17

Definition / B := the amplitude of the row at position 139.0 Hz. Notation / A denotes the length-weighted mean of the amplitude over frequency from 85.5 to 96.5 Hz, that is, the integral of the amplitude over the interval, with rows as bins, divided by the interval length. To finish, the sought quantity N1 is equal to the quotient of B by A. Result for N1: 0.98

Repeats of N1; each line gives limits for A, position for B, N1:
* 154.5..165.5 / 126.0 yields 0.98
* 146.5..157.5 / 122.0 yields 1.04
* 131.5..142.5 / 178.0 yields 1.00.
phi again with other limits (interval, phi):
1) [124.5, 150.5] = 2.25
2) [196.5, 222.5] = 2.67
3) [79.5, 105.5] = 2.08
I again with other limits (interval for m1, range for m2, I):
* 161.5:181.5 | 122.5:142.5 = -6.57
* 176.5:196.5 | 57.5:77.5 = -6.56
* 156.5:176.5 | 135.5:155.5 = -6.57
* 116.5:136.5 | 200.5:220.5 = -6.56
